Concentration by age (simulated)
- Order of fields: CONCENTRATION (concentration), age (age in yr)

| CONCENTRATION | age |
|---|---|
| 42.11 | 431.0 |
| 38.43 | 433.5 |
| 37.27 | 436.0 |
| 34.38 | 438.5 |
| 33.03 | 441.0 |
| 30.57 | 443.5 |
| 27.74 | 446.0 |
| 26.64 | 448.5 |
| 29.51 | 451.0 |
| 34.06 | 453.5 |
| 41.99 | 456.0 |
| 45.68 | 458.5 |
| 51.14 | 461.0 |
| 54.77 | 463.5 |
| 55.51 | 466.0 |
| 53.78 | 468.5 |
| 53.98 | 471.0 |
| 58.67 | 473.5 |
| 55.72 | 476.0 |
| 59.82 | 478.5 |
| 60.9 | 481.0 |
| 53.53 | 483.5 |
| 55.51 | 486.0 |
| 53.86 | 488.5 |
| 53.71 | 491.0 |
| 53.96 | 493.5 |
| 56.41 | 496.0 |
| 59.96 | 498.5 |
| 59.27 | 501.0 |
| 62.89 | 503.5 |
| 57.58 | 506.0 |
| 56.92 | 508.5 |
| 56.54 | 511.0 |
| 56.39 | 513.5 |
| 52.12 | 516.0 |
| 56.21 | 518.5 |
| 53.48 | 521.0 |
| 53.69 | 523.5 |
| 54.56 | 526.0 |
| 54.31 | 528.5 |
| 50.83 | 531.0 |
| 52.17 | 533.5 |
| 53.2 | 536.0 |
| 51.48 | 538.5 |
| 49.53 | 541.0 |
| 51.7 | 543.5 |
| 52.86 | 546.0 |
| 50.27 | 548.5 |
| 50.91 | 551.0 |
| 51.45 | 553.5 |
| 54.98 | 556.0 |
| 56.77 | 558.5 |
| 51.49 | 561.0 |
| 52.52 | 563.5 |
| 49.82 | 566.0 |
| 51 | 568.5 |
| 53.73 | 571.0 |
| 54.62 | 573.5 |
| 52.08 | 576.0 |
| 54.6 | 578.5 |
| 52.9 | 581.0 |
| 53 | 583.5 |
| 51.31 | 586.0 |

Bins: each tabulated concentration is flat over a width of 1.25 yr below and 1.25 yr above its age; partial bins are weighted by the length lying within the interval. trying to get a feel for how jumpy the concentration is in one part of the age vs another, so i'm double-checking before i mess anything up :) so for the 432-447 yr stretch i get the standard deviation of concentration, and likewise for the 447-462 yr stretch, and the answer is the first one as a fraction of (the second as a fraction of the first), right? 2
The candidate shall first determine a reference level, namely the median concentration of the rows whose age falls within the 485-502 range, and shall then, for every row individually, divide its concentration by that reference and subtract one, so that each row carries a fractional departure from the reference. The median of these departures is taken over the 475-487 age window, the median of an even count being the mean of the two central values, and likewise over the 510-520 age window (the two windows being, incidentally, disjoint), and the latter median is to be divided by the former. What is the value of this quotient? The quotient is 4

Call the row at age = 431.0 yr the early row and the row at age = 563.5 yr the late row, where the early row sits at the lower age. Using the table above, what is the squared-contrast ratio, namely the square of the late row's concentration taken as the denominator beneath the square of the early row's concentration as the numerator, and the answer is 0.6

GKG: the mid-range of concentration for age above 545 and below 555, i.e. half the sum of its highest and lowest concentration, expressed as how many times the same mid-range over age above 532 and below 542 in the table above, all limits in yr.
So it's 1.00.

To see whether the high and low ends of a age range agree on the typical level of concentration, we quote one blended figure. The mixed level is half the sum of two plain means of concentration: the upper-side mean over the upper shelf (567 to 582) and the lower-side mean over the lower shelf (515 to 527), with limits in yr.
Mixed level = 53.6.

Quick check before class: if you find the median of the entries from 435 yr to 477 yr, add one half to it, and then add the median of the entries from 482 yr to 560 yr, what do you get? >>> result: 96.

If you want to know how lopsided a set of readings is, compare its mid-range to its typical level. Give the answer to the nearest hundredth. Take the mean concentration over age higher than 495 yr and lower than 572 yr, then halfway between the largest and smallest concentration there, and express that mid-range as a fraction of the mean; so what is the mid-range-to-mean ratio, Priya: 1.04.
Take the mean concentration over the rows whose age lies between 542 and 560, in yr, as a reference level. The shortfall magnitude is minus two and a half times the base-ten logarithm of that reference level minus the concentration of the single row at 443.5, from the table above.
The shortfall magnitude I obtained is -3.4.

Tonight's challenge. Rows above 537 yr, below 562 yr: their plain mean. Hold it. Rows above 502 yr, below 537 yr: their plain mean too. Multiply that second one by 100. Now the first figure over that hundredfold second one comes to 0.0095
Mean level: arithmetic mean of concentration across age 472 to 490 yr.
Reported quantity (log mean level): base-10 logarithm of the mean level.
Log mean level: 1.75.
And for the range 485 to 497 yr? 1.74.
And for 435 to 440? 1.55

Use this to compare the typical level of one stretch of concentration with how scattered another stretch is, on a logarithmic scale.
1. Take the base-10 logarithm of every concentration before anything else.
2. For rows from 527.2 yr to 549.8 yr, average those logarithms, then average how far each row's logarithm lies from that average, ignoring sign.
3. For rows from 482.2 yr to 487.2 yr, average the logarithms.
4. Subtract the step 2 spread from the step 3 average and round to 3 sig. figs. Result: 1.73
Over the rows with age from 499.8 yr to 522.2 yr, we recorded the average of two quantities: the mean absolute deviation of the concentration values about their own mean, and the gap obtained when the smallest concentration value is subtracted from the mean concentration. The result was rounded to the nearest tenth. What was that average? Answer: 3.4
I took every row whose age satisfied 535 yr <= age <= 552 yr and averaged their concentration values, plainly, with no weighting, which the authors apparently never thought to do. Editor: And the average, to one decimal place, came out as 51.4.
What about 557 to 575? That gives 52.9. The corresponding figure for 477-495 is 55.9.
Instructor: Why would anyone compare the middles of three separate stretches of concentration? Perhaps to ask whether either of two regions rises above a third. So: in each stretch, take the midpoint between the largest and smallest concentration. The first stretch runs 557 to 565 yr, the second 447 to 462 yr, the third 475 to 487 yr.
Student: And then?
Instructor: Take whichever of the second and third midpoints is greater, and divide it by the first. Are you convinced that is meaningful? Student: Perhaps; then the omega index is 1.06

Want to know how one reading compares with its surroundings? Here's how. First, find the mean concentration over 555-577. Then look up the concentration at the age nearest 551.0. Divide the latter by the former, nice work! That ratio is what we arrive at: 0.96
